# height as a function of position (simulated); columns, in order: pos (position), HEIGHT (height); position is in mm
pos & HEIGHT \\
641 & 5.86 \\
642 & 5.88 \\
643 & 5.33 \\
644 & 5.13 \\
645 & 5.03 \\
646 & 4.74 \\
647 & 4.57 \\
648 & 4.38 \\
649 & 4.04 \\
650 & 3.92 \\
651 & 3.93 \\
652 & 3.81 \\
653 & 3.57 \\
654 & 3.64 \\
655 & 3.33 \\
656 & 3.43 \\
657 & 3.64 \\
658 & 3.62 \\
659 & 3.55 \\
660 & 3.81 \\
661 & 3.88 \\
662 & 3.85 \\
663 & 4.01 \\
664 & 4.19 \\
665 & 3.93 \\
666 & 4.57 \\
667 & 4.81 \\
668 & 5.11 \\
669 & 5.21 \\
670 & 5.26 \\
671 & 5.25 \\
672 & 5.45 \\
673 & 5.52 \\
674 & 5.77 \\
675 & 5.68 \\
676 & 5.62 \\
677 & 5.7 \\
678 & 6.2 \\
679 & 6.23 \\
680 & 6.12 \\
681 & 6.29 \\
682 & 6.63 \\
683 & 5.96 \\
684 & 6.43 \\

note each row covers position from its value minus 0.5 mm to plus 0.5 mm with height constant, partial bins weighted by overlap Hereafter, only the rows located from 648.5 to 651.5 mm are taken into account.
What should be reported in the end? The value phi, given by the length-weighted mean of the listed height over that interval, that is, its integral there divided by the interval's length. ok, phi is 4.0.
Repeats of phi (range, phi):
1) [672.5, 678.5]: 5.7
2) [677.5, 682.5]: 6.3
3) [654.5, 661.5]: 3.6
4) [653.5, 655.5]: 3.5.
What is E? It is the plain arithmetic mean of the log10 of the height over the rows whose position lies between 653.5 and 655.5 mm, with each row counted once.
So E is 0.54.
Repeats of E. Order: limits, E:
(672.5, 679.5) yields 0.76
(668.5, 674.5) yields 0.73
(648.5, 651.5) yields 0.60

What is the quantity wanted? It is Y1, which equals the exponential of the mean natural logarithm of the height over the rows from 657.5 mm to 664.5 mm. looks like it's 3.8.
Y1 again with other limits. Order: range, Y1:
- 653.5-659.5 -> 3.5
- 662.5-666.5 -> 4.2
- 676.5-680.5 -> 6.1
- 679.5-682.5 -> 6.3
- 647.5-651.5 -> 4.1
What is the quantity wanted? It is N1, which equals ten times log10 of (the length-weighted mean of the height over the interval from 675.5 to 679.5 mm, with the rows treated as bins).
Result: 7.7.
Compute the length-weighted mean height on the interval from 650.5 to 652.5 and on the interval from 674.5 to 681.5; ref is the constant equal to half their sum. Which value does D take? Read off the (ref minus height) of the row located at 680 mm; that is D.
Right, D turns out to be -1.2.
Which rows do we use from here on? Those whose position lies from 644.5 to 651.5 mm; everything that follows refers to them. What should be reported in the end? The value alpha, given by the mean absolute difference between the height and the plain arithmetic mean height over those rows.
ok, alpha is 0.35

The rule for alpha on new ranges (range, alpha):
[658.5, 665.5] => 0.13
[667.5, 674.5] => 0.18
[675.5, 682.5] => 0.26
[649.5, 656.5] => 0.19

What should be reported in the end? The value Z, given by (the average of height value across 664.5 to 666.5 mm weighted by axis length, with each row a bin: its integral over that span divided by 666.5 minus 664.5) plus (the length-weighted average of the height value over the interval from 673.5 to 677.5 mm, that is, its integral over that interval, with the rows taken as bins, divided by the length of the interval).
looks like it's 9.9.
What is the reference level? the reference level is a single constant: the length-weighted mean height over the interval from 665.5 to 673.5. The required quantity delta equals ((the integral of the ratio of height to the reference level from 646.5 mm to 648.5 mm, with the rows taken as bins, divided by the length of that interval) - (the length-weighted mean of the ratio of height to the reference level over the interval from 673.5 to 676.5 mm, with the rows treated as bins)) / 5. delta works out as -0.05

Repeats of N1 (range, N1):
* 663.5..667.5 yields 6.4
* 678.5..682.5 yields 8.0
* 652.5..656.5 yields 5.4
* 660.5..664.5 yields 6.0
